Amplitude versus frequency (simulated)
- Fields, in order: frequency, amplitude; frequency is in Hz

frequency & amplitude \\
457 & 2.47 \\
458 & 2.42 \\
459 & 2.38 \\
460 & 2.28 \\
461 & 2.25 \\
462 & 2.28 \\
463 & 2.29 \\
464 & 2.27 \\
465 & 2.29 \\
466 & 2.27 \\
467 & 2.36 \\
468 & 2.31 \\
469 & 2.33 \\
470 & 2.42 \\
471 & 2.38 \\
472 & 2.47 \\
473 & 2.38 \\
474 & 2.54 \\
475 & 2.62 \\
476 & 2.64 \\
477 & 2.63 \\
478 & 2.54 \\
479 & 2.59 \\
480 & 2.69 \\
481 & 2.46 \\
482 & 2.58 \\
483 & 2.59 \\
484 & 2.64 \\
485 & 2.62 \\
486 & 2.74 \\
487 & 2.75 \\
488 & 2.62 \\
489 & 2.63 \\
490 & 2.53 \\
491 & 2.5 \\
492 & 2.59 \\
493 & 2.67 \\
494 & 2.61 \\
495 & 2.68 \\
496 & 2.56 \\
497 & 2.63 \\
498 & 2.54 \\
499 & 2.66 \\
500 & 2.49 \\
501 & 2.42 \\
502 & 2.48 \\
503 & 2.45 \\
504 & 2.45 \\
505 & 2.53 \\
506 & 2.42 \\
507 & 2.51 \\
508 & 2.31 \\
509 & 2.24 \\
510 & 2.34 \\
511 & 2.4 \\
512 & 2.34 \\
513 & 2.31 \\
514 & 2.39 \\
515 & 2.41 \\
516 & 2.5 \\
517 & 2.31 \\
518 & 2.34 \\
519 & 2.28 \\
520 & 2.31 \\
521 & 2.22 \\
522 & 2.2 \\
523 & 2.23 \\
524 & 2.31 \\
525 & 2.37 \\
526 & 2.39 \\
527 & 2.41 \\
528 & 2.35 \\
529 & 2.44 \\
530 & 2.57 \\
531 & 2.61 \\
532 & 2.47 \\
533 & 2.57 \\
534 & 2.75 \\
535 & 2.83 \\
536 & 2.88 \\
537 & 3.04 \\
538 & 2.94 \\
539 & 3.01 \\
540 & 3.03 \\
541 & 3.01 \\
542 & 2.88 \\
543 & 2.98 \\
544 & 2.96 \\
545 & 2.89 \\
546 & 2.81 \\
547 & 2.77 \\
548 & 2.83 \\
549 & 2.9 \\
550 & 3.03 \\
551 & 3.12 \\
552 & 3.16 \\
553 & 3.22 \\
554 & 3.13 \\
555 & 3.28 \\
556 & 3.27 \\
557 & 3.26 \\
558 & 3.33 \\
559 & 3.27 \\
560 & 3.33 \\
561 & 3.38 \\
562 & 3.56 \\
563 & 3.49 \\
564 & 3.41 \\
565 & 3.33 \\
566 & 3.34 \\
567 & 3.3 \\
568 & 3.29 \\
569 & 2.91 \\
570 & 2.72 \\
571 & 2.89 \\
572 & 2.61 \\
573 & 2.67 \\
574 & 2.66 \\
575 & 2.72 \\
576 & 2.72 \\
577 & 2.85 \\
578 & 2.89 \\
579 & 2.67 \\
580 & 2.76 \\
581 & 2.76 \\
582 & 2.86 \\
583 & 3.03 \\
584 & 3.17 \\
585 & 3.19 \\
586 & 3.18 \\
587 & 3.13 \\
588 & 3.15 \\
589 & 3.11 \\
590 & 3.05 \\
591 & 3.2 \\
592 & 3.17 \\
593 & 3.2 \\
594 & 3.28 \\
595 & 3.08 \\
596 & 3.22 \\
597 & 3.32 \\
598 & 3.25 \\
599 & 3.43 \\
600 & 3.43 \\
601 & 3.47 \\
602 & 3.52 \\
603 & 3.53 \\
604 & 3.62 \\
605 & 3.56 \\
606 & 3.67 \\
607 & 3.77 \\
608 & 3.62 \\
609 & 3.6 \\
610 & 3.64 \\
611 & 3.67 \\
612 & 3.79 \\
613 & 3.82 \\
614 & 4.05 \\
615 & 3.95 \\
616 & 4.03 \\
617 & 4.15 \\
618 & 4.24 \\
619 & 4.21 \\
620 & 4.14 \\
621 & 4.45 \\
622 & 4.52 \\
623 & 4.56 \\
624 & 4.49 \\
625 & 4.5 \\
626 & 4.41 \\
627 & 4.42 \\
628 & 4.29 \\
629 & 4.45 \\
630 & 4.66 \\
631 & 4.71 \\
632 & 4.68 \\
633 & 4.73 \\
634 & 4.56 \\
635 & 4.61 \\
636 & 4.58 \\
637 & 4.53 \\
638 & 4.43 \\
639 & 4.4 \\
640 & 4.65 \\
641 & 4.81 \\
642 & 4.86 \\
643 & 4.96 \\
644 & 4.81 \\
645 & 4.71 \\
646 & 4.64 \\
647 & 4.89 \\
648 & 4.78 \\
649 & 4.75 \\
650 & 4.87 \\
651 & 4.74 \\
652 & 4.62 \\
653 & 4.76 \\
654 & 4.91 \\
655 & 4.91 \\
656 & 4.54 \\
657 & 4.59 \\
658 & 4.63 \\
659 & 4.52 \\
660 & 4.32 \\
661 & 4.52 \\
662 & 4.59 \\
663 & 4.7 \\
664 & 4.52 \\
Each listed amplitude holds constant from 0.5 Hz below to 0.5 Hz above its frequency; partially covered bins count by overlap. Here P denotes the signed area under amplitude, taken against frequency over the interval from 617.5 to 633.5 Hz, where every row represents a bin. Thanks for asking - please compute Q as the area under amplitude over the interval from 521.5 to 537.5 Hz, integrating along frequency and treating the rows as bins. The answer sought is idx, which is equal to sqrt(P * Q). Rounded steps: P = 71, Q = 40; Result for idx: 53.7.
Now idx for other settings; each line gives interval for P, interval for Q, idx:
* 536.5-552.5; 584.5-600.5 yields 49.3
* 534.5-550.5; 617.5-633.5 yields 57.8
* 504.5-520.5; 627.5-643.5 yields 53.0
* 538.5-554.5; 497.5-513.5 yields 43.1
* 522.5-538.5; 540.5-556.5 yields 44.6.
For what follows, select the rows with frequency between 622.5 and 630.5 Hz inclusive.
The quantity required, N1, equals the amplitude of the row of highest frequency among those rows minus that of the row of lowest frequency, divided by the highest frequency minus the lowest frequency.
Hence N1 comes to 0.014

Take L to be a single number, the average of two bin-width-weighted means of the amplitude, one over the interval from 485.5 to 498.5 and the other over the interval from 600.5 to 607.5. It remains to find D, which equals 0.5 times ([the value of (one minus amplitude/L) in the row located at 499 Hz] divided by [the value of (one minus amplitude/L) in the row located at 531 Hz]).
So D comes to 0.45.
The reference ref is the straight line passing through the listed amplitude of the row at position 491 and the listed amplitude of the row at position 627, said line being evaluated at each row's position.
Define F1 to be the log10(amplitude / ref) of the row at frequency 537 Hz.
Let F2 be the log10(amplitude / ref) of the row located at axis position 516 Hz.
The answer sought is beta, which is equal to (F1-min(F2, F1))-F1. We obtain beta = 0.06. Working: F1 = -0.02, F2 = -0.06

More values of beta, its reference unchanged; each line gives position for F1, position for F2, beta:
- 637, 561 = 0.01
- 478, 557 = 0.02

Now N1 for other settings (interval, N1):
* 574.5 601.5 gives 0.029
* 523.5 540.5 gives 0.045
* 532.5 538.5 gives 0.074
